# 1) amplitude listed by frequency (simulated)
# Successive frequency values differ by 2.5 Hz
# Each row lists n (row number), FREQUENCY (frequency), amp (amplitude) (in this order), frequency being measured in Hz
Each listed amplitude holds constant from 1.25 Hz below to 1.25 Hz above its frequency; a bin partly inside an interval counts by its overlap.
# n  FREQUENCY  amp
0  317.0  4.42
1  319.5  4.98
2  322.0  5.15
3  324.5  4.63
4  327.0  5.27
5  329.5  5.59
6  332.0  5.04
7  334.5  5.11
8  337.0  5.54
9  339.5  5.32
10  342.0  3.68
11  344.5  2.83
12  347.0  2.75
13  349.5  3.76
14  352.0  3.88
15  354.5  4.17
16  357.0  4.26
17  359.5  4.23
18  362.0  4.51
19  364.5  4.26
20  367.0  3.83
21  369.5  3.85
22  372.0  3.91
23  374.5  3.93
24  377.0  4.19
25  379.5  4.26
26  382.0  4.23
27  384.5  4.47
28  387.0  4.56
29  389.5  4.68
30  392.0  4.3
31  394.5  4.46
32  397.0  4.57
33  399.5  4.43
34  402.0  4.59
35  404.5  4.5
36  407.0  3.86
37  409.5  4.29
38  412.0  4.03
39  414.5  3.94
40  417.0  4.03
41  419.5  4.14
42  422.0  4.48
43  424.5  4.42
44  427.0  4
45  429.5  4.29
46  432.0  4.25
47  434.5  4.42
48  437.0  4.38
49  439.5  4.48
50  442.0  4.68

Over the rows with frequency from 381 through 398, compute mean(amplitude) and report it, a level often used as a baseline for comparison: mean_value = 4.47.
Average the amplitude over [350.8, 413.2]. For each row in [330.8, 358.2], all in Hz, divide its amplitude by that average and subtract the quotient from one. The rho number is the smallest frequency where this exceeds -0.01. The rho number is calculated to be 342.0 Hz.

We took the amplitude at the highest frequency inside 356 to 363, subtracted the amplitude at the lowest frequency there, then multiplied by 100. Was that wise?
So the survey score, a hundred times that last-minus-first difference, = 25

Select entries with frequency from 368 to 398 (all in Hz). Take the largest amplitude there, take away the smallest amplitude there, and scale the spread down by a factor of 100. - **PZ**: 0.0083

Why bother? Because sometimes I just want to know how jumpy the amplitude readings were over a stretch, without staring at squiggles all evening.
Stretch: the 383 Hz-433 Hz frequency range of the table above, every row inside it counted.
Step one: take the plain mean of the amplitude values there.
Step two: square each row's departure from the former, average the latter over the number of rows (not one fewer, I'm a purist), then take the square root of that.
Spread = 0.24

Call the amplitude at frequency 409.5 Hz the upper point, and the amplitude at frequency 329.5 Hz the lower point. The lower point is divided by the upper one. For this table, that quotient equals 1.3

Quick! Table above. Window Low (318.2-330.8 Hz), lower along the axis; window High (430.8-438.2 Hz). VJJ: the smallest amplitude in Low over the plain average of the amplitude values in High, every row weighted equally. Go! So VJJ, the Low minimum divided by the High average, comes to 1.06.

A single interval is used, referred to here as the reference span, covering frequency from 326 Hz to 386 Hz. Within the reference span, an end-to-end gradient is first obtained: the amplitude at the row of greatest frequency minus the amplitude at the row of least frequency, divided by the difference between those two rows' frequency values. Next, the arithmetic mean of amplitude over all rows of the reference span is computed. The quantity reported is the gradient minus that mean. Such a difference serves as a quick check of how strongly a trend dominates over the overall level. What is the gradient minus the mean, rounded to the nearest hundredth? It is -4.30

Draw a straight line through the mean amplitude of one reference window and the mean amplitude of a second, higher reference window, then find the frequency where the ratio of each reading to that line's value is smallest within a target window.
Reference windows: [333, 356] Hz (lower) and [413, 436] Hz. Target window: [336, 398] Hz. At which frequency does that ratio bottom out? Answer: 347.0 Hz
